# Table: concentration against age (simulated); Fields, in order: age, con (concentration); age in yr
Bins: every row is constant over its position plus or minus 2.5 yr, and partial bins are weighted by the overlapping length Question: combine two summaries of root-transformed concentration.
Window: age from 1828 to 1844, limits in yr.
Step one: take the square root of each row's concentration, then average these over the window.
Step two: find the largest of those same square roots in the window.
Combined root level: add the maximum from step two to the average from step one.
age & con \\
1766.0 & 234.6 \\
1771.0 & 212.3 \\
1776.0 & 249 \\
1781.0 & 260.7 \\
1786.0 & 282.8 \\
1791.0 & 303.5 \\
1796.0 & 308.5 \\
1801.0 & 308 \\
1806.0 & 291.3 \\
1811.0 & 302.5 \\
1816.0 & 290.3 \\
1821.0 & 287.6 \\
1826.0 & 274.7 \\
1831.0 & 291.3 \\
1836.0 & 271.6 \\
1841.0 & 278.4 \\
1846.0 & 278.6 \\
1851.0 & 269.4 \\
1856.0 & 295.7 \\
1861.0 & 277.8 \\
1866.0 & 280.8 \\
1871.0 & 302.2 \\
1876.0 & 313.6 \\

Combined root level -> 33.8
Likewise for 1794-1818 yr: 34.9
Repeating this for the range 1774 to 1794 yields 34.0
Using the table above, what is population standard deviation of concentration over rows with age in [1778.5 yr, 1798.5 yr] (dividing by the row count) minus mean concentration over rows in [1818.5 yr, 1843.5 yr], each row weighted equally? -262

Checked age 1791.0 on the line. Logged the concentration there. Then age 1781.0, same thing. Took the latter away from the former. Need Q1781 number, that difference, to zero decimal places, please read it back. 43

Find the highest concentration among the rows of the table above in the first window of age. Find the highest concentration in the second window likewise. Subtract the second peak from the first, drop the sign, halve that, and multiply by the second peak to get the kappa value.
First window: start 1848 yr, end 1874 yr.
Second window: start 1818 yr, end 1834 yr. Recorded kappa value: 1588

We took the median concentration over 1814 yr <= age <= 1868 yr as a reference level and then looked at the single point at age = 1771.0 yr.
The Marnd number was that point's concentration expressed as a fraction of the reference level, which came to 0.76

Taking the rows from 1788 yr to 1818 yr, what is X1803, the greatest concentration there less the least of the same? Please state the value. 18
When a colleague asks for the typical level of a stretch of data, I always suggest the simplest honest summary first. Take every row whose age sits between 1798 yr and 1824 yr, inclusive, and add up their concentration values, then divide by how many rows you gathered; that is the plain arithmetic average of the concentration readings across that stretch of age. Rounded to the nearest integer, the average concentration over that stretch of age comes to 296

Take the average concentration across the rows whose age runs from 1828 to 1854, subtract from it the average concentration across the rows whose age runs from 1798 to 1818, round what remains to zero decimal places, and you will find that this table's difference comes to -20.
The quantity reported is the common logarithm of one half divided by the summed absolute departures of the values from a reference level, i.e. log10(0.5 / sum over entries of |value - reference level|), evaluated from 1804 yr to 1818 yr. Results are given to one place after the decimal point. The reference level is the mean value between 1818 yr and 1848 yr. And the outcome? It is -1.9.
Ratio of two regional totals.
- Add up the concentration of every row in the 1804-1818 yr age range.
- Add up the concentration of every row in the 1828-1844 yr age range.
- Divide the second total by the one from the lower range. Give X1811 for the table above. 0.95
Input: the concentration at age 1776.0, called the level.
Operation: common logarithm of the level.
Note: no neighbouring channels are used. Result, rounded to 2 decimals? 2.40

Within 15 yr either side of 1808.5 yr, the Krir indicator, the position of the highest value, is 1796.0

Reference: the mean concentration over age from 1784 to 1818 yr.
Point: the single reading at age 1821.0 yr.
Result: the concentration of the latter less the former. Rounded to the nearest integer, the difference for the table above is -11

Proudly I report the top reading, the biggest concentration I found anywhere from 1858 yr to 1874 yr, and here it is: 302.2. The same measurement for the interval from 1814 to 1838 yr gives 291.3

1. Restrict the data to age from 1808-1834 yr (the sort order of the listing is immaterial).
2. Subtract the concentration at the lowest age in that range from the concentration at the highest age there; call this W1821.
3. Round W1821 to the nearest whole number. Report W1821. -11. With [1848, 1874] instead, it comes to 33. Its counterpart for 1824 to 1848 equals 4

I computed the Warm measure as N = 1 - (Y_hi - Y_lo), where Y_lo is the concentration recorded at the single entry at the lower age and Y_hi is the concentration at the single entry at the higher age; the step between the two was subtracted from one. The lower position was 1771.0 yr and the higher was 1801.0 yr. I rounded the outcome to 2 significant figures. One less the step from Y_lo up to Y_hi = -95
